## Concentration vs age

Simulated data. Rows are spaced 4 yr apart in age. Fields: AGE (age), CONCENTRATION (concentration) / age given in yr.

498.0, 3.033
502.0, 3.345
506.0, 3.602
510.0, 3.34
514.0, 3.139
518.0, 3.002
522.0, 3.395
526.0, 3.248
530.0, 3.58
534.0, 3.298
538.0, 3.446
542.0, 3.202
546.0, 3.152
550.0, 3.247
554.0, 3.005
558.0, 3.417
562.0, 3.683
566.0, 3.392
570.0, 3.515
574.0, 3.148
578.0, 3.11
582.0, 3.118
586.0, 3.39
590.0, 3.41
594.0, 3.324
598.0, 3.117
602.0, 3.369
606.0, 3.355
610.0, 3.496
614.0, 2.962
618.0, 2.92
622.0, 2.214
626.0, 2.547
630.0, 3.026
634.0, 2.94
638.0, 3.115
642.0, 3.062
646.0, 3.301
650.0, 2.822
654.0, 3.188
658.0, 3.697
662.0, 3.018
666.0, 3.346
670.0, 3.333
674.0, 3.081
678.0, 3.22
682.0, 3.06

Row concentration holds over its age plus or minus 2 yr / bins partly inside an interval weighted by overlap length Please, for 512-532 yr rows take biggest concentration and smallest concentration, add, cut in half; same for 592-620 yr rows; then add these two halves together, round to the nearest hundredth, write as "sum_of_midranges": 6.50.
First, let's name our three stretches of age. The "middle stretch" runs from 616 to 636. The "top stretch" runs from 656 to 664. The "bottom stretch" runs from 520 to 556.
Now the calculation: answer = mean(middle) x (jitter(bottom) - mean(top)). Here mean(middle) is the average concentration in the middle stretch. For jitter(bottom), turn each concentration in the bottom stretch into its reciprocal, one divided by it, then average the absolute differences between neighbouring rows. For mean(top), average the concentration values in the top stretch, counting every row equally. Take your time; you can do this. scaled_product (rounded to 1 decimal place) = -9.1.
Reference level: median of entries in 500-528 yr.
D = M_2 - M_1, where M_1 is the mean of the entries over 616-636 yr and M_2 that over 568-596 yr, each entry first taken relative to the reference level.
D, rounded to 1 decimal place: 0.6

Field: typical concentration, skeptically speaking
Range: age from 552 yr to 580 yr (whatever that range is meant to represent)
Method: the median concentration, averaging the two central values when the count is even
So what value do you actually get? 3.39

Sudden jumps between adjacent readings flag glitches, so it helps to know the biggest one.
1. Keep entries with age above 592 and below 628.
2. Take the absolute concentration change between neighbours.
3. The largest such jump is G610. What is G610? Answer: 0.71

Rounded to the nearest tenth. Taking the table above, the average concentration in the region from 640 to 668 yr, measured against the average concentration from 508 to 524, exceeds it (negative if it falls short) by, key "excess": 0.0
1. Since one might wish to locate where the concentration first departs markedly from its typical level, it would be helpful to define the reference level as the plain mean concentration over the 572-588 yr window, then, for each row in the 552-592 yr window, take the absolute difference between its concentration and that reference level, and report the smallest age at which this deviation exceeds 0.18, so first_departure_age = 554.0 yr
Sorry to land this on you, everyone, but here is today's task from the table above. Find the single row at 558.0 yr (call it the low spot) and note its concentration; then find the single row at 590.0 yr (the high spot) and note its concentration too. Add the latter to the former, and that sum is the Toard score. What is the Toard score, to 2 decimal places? 6.83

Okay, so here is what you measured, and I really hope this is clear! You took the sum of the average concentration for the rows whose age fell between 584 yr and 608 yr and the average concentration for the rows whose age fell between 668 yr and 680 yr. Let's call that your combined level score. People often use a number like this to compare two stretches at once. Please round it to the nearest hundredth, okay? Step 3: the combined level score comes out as 6.54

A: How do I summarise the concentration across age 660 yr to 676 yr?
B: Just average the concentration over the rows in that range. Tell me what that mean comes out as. 3.19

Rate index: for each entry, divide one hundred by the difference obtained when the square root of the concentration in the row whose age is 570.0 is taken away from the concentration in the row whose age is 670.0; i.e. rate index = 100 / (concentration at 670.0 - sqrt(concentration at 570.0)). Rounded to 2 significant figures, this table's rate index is 69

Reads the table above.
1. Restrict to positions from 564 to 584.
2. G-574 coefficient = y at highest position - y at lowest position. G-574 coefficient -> -0.27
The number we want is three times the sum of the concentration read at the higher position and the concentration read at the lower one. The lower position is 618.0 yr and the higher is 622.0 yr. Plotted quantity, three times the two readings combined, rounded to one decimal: 15.4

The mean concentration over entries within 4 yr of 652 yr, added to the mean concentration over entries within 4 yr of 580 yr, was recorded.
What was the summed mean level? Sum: 6.12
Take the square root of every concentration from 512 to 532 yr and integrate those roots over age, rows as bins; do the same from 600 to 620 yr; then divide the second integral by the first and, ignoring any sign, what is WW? 0.99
